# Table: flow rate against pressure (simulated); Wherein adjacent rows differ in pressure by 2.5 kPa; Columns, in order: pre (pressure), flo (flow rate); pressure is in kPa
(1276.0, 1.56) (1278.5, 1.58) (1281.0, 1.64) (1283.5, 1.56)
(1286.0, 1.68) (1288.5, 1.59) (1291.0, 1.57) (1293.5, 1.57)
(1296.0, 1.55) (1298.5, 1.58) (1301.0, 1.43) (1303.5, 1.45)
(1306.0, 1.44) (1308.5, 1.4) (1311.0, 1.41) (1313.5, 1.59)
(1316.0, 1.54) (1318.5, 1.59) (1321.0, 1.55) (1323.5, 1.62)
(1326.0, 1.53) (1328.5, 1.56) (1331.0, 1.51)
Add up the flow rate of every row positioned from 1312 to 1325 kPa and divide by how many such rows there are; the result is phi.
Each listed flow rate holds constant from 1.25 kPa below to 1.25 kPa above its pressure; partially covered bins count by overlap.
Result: 1.58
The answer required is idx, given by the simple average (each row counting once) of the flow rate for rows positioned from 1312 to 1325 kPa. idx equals 1.58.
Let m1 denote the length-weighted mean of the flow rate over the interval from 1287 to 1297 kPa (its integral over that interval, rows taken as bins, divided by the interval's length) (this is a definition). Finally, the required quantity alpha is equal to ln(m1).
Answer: 0.453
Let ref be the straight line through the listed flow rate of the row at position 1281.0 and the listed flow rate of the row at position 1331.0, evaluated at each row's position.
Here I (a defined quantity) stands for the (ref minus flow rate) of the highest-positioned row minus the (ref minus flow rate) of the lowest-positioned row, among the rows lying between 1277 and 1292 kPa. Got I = -0.02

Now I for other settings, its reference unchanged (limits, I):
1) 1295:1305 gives 0.08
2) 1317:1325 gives -0.04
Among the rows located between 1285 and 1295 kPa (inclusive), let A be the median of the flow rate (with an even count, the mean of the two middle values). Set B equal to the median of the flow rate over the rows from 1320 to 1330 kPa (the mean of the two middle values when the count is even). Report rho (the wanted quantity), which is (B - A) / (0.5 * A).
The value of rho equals -0.03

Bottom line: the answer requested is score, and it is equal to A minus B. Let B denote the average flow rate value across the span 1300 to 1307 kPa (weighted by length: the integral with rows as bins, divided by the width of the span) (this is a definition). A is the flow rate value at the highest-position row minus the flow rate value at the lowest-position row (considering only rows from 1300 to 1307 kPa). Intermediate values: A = 0.01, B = 1.44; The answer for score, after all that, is -1.43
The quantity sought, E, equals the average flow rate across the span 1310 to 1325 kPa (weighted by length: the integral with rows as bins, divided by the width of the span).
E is 1.55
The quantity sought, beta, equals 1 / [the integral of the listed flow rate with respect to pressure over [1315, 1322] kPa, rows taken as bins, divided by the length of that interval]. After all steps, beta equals 0.641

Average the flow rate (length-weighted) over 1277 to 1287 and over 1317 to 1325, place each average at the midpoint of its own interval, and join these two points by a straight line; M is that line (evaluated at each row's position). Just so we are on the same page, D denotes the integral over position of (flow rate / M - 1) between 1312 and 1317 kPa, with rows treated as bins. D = -0.09 kPa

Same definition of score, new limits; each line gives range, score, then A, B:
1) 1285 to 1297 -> -1.72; -0.13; 1.59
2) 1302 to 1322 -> -1.39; 0.10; 1.49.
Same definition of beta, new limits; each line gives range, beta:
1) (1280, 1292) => 0.622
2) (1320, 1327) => 0.638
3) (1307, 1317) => 0.675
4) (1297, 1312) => 0.688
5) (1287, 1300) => 0.636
